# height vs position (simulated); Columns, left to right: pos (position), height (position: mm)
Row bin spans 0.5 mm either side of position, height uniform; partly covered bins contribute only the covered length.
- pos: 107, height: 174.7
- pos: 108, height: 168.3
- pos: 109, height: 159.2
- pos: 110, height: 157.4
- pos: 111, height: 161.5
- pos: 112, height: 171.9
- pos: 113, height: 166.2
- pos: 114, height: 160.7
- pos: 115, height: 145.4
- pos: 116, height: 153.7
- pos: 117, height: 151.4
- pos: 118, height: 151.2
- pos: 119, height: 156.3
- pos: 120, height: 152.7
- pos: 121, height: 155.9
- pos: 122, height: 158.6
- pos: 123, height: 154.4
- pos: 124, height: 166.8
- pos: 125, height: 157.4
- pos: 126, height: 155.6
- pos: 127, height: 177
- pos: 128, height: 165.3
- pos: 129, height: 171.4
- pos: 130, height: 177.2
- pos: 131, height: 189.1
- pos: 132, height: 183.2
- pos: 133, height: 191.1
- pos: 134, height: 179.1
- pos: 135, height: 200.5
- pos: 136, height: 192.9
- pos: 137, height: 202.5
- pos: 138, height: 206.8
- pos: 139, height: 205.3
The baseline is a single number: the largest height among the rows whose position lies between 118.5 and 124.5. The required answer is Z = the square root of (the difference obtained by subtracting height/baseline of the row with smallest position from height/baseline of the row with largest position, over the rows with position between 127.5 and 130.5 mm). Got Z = 0.27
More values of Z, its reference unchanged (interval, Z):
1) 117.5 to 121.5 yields 0.17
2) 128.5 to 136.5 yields 0.36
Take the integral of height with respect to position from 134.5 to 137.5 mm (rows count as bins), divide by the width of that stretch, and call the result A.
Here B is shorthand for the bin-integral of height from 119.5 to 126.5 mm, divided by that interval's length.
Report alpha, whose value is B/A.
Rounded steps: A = 199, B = 157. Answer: 0.79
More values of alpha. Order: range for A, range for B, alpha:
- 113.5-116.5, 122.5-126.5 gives 1.03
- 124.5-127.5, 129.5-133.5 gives 1.13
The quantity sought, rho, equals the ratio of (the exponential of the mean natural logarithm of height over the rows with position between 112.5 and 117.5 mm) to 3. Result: 51.8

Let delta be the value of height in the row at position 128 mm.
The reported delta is 165.3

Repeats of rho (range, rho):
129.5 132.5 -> 61.0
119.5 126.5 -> 52.4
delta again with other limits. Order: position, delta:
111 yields 161.5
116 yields 153.7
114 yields 160.7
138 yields 206.8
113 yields 166.2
